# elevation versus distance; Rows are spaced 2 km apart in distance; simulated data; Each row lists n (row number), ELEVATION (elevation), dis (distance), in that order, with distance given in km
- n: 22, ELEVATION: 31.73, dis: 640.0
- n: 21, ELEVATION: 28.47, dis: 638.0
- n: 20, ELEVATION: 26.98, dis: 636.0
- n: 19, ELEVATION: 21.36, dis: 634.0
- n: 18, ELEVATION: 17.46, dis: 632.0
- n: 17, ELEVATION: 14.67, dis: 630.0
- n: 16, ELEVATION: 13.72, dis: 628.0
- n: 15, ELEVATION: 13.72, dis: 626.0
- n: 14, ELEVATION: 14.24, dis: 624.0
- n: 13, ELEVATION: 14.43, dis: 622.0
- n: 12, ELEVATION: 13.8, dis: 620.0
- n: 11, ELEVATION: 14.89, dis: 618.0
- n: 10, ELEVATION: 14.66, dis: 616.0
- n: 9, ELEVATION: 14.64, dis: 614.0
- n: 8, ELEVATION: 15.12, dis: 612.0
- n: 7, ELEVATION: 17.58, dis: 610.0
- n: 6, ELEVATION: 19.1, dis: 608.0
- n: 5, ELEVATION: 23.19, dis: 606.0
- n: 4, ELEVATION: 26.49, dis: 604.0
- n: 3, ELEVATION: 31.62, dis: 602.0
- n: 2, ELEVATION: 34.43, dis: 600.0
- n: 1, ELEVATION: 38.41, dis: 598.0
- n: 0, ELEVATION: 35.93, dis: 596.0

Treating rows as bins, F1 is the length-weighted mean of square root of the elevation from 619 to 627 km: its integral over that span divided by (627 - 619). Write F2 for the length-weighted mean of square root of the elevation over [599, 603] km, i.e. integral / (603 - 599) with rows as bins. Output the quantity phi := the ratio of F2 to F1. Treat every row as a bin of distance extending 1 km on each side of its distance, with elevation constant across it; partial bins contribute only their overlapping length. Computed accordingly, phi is 1.5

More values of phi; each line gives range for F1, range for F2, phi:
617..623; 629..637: 1.2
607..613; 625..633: 0.9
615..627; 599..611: 1.3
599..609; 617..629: 0.7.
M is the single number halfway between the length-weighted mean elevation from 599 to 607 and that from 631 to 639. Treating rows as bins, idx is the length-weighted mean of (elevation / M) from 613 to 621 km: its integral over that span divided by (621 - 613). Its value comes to 0.55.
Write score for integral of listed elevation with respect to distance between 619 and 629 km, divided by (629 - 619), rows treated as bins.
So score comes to 14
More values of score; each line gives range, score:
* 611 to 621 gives 15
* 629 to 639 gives 22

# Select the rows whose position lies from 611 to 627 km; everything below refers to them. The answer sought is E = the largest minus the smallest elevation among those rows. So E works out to 1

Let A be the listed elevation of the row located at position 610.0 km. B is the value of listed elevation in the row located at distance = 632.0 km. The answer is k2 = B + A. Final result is 35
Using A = 17.58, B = 17.46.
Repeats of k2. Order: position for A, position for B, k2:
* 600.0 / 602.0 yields 66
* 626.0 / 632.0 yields 31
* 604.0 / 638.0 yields 55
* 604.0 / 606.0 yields 50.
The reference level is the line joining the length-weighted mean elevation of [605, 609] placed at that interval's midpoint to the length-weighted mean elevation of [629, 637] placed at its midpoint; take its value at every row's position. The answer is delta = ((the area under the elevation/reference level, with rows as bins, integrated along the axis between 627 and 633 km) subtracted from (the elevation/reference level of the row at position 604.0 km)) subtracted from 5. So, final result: 8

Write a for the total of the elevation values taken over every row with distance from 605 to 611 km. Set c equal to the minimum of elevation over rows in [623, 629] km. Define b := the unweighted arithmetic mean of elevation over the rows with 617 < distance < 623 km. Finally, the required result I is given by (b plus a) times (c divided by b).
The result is 71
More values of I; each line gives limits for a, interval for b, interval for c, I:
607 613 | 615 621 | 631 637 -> 80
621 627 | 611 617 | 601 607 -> 90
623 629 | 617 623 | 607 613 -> 59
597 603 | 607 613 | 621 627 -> 97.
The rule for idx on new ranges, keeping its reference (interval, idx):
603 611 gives 0.82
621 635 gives 0.60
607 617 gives 0.62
